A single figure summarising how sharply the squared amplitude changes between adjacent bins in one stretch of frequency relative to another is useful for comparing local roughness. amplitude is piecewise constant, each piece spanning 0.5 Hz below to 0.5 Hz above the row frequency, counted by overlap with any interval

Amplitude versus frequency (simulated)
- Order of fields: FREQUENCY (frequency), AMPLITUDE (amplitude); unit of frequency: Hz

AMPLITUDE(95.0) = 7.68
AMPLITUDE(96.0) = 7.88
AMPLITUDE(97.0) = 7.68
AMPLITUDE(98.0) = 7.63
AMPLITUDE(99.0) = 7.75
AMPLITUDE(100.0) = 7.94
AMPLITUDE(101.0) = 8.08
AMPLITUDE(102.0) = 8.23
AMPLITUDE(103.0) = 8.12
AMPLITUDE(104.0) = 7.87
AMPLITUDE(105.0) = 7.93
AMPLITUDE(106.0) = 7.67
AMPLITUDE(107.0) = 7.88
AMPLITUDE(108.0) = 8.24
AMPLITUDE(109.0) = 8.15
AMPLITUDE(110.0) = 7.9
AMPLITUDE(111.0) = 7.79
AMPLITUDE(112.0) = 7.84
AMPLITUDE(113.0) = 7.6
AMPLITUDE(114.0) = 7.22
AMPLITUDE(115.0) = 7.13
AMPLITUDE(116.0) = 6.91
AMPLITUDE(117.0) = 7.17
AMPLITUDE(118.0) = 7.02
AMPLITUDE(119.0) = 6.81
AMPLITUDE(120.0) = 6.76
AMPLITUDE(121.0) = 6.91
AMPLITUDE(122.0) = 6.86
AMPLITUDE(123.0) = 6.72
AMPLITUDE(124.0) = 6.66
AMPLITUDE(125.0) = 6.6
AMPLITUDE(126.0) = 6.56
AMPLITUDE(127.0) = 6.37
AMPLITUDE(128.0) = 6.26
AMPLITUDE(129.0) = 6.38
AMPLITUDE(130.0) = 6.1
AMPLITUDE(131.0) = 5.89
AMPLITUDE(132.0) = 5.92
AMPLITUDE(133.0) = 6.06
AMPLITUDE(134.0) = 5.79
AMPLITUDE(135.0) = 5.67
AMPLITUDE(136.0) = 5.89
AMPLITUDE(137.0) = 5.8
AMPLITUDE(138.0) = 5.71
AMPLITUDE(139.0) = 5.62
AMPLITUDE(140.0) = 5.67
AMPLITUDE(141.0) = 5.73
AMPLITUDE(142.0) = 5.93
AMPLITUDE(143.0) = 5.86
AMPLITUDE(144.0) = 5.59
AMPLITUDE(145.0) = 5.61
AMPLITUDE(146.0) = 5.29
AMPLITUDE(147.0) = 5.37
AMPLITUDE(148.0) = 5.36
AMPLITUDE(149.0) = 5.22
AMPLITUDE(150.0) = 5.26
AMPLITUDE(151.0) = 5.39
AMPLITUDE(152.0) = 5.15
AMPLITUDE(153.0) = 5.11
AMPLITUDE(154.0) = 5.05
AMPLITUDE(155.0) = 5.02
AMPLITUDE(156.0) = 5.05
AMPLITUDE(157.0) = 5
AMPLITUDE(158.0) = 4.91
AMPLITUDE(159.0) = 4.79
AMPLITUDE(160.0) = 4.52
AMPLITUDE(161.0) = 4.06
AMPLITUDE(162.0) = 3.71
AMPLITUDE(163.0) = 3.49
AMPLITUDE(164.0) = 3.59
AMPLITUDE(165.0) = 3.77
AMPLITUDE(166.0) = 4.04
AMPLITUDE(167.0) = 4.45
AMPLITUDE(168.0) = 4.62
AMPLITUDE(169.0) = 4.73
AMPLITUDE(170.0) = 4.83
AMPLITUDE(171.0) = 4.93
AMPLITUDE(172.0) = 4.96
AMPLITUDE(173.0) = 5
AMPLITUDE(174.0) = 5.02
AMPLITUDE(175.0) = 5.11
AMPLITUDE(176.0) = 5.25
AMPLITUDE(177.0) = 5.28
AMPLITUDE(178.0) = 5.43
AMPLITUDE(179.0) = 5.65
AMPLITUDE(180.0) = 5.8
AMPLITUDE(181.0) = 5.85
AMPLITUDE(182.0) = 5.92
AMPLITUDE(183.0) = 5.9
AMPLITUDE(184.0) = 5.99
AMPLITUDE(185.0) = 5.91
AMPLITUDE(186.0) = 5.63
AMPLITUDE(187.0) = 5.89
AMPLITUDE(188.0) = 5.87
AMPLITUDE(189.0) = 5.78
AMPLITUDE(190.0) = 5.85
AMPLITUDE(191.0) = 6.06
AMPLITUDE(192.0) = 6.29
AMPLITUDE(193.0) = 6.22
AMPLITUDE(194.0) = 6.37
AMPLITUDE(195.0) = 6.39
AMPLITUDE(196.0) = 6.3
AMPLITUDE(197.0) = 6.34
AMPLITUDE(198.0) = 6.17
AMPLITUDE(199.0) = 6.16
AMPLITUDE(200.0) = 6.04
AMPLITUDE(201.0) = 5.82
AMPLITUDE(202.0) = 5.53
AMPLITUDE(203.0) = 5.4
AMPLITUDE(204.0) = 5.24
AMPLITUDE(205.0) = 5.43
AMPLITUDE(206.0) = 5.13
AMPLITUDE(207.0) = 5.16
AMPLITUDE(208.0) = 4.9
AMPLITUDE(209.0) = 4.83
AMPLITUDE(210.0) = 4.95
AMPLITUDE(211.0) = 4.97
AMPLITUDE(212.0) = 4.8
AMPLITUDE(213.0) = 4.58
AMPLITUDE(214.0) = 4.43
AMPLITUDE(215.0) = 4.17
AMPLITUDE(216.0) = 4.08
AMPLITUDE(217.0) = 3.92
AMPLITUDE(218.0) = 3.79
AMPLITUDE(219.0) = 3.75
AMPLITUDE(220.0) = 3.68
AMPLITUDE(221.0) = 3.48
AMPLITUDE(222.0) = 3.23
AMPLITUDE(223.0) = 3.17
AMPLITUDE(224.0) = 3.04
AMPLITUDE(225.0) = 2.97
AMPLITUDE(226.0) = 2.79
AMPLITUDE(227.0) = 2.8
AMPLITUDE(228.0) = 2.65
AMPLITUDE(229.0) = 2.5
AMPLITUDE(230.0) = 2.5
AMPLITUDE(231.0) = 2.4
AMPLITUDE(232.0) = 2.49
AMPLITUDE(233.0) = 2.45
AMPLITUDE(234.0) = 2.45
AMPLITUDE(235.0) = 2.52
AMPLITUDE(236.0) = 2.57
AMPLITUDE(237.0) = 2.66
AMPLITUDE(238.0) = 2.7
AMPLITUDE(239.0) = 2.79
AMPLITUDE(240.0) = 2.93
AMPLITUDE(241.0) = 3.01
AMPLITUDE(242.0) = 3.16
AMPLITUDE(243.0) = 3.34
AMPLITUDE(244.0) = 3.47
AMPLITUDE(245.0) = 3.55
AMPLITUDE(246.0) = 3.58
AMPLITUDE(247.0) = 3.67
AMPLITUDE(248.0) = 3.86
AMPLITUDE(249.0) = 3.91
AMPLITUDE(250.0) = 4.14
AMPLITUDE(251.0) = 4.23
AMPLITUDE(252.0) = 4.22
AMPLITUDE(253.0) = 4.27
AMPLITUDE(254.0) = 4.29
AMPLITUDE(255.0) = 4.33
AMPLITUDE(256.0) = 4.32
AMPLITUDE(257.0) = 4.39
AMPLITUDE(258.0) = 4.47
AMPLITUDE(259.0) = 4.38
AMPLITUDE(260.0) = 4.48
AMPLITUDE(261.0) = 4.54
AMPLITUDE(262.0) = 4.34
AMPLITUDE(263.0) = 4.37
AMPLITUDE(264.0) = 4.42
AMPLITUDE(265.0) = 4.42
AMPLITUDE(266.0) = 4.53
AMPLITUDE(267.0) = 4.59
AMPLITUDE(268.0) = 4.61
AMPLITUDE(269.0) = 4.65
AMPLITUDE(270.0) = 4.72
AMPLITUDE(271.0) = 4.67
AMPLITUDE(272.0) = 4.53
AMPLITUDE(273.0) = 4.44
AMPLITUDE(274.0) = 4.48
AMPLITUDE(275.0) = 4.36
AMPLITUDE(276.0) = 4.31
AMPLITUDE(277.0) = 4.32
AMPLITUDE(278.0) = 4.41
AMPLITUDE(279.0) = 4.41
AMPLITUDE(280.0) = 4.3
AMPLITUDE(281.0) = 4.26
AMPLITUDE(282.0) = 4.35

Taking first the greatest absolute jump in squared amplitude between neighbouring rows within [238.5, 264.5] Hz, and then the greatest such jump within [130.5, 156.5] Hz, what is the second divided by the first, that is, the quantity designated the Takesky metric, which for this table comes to 1.9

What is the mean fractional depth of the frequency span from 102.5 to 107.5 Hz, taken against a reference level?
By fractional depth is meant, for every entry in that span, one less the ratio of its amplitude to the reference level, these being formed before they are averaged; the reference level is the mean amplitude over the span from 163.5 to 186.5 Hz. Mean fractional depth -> -0.54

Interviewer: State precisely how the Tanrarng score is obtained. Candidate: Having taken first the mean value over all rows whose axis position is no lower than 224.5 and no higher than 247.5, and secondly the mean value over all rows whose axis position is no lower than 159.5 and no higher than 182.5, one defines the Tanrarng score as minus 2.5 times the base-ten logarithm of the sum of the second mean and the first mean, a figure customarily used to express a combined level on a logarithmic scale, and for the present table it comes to -2.21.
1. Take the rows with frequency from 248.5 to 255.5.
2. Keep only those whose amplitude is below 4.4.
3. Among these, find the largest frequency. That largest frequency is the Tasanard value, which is 255.0 Hz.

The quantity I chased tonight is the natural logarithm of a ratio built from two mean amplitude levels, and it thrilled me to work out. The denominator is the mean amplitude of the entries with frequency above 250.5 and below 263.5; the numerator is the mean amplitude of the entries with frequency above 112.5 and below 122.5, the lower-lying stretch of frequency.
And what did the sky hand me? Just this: 0.5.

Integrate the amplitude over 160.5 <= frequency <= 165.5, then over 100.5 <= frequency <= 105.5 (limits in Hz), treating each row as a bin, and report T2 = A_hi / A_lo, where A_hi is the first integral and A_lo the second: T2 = 0.5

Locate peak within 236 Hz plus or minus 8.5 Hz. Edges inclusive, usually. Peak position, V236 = 244.0 Hz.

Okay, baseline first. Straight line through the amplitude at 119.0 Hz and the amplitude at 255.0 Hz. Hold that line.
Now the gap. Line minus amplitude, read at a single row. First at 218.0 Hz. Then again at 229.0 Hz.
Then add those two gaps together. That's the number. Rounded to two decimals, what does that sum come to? 3.52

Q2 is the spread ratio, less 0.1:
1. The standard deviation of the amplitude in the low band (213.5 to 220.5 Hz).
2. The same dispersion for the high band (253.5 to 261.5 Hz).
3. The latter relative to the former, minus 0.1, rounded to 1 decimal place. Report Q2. 0.2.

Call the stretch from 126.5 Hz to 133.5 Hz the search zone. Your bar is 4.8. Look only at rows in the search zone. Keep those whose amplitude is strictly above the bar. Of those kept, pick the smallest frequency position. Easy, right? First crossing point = 127.0 Hz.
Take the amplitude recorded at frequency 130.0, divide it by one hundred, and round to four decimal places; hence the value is 0.0610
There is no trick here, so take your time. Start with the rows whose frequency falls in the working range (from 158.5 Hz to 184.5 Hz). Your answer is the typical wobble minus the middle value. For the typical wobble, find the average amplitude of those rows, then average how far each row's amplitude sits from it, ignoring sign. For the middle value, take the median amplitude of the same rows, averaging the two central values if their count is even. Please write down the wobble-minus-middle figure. -4.3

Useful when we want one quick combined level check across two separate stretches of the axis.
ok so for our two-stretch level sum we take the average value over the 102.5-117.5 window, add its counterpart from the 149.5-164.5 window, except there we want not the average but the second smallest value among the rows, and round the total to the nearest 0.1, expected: 11.3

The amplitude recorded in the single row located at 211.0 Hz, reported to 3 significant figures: 4.97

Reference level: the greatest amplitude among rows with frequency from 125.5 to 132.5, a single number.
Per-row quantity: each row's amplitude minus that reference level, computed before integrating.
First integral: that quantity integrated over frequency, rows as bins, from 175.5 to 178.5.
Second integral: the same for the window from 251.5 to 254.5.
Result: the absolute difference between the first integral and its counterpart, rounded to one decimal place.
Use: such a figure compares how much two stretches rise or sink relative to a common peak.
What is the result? 3.2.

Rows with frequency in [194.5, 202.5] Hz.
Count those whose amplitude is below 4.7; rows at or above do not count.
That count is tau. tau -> 0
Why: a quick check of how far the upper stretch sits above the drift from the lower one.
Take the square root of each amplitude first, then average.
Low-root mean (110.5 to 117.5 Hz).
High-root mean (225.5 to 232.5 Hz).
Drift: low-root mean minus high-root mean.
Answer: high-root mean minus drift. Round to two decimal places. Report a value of 0.50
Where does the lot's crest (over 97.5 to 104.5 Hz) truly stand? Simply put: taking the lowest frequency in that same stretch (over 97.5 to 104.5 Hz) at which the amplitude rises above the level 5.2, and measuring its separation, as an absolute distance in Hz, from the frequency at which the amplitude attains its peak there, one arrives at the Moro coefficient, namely 4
